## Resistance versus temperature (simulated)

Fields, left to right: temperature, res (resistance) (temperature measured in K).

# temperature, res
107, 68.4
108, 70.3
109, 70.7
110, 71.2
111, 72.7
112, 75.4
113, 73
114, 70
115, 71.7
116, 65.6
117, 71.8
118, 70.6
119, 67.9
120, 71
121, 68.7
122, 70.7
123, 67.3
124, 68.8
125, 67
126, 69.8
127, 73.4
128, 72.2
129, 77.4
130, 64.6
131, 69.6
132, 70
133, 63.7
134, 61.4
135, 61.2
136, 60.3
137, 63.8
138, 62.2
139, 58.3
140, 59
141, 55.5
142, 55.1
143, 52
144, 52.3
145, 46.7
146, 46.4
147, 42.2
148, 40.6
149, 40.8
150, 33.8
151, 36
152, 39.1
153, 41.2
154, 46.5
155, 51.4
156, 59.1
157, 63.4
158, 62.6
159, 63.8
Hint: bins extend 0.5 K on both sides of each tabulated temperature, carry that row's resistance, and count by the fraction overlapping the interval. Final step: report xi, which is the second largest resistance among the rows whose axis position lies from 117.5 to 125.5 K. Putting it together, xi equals 70.7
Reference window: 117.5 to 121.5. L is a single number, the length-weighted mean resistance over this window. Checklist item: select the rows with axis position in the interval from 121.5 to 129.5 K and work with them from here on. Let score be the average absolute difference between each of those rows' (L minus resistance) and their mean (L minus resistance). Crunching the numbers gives 2.6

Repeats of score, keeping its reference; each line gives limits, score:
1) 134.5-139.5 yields 1.5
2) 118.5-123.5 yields 1.4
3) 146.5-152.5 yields 2.6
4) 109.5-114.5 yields 1.5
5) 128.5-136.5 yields 4.7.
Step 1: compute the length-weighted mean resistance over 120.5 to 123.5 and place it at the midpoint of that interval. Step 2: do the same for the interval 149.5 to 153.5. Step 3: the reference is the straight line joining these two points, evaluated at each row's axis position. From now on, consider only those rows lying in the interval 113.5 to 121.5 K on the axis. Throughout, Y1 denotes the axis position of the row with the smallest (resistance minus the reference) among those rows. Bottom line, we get 116 K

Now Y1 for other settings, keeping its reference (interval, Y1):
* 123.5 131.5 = 125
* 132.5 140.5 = 134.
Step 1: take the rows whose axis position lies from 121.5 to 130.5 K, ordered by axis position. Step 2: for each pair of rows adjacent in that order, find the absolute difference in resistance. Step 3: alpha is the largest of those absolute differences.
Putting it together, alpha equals 12.8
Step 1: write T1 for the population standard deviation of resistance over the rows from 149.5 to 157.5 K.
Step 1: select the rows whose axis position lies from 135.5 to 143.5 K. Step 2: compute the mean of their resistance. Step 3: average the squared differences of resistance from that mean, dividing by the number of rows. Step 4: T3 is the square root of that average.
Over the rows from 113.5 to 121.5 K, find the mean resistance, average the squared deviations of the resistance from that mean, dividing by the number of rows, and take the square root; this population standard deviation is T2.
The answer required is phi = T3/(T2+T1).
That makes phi 0.30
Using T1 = 10.1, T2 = 2.0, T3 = 4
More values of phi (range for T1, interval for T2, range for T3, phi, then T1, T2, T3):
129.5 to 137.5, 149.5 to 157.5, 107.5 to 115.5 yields 0.12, 3.5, 10.1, 2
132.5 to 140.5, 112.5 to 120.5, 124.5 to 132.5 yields 0.89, 1.9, 2.2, 4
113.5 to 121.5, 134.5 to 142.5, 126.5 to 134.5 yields 1.04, 2.0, 2.9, 5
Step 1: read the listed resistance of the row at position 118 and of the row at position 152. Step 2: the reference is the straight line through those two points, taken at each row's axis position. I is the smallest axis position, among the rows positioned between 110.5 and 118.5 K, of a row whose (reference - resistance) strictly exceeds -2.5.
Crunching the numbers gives 111 K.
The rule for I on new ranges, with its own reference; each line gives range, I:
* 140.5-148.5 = 145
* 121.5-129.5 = 123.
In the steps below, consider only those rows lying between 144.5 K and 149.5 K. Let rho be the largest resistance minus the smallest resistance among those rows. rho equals 6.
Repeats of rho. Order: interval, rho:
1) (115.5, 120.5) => 6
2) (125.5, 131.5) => 13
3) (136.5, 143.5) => 12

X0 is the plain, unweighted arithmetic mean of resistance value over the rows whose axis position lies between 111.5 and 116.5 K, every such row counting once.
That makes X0 71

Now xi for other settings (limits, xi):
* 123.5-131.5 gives 73.4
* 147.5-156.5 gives 51.4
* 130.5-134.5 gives 69.6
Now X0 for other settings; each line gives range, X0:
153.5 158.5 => 57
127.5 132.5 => 71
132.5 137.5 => 62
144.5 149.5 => 43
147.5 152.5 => 38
